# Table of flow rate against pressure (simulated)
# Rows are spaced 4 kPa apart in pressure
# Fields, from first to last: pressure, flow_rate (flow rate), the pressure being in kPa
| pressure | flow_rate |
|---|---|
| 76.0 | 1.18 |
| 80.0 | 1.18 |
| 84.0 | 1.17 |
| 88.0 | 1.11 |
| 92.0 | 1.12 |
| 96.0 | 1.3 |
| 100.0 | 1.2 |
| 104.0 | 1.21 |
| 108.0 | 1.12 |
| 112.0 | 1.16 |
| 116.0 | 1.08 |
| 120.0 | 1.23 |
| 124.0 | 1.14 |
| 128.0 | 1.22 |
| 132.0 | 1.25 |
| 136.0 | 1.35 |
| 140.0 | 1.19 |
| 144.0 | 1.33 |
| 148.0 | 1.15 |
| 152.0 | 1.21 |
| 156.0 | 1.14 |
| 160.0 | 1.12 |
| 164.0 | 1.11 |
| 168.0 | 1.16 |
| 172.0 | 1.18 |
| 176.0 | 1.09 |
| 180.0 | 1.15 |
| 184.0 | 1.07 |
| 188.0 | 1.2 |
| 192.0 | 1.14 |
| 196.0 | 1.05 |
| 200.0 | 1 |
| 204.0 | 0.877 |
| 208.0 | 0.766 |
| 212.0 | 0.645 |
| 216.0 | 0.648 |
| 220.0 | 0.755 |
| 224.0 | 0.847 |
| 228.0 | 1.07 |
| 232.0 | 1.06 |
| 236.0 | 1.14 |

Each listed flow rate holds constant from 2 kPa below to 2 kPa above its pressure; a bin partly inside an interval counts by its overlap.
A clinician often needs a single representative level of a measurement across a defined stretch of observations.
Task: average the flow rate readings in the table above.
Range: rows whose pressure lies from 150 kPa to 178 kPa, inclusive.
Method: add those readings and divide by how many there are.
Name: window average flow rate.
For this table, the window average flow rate 1.14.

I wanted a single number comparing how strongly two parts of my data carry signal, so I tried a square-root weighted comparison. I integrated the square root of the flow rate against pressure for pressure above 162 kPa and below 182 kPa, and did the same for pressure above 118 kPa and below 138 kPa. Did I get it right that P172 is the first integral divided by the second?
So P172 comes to 0.96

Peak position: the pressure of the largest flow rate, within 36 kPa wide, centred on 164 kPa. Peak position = 152.0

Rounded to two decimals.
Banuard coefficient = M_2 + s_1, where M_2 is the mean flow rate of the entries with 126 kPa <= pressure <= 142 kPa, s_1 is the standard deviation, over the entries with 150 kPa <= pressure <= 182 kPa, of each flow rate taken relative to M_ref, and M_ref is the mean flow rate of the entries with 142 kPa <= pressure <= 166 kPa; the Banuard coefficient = 1.29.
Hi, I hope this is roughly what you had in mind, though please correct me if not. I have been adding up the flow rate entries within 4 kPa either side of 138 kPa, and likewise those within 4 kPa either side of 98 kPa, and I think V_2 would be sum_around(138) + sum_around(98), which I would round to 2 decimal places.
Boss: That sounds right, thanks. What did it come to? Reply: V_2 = 5.04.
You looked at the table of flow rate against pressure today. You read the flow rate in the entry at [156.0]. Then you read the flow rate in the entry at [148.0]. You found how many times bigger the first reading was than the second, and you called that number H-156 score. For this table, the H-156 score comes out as 1.0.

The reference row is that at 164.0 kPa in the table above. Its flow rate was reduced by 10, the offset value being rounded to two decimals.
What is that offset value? -8.89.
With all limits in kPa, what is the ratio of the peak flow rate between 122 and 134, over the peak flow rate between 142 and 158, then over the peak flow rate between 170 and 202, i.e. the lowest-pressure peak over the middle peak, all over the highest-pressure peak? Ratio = 0.78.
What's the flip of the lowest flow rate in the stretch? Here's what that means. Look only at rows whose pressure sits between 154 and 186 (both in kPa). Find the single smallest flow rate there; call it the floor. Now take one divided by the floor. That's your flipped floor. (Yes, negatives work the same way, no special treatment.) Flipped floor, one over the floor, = 0.93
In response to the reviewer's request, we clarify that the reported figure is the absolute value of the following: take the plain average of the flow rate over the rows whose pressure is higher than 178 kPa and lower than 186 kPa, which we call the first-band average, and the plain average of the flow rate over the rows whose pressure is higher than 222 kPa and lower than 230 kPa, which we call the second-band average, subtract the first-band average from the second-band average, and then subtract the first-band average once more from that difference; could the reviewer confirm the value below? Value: 1.26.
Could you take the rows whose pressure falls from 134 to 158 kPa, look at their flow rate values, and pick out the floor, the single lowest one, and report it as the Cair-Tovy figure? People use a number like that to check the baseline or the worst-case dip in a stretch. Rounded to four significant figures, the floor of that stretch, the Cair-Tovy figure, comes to 1.140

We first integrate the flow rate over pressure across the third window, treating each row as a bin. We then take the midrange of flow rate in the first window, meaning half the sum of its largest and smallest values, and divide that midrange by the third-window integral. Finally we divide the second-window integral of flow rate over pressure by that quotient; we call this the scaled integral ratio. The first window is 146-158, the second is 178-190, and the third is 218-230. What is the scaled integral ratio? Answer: 124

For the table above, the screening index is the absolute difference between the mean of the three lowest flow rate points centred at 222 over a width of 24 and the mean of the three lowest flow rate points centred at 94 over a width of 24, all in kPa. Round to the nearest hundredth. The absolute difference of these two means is 0.45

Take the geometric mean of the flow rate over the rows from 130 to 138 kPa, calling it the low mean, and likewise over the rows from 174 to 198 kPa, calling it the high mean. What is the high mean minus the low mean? -0.18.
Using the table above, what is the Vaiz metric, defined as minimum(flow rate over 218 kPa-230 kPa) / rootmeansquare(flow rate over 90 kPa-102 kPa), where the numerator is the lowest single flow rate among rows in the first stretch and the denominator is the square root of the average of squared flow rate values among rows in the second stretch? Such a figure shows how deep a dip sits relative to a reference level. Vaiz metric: 0.62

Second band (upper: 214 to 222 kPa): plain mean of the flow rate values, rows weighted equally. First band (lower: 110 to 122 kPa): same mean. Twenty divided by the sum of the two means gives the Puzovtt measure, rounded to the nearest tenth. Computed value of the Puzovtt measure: 10.8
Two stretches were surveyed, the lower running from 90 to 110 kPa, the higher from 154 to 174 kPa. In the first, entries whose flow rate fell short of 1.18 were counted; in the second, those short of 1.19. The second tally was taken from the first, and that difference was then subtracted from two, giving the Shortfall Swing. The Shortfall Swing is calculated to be 5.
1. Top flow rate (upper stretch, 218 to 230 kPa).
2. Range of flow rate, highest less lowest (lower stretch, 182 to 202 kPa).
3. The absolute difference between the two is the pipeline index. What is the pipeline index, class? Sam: 0.87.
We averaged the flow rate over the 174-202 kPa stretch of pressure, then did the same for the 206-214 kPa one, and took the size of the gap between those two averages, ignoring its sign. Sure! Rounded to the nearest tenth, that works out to 0.4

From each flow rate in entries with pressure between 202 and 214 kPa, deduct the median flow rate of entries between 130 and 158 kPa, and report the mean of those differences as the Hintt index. -0.45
